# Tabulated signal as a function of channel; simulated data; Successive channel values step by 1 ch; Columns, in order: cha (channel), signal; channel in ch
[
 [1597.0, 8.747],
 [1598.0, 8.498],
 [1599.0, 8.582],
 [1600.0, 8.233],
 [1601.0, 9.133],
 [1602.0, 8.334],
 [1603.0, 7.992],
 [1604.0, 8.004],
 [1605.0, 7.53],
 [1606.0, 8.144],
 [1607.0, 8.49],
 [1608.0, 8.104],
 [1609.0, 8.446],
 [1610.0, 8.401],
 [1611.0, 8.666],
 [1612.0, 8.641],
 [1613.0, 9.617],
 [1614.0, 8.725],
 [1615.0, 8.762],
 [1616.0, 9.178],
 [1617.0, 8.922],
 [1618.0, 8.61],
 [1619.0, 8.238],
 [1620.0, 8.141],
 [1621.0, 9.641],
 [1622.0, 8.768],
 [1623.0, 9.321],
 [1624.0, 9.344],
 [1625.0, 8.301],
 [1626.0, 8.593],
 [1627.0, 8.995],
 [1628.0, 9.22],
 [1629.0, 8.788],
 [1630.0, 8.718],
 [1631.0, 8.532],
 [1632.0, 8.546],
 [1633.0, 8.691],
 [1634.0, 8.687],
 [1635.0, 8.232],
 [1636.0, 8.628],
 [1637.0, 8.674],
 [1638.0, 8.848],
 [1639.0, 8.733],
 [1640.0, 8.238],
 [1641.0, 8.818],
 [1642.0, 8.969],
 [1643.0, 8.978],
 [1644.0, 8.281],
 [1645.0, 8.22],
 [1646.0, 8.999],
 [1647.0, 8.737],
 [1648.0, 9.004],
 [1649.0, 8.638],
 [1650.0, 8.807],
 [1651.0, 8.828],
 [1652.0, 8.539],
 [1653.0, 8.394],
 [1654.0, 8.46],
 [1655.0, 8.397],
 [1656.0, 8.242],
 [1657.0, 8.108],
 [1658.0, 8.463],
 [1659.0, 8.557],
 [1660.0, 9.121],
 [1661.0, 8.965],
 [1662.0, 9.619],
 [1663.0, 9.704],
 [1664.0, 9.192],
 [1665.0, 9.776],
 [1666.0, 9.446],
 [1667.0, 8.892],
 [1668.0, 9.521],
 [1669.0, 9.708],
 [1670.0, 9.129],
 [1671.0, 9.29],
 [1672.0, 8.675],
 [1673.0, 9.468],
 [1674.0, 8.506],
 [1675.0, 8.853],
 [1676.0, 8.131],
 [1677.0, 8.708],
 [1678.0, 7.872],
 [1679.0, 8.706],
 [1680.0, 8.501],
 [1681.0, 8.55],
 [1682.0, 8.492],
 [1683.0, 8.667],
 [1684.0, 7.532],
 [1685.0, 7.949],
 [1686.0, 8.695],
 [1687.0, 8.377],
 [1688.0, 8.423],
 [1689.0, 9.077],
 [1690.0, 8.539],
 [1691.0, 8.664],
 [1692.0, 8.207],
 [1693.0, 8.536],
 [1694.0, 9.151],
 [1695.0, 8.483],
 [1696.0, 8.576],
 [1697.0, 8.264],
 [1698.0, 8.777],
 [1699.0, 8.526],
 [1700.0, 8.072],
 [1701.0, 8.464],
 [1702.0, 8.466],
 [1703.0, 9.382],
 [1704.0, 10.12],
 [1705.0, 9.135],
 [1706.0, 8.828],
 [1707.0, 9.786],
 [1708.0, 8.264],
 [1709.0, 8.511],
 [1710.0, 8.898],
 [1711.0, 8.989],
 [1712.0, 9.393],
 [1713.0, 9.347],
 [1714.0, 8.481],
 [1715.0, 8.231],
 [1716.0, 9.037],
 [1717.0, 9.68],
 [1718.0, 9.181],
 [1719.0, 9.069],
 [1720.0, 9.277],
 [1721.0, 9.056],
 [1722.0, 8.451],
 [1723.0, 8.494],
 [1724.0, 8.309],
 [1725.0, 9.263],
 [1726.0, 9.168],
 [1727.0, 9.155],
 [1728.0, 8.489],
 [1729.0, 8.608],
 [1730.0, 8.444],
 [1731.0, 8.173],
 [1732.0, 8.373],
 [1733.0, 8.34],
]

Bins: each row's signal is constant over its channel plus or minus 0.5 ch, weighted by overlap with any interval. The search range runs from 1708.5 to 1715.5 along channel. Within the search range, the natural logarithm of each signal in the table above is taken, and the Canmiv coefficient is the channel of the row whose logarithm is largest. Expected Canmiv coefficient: 1712.0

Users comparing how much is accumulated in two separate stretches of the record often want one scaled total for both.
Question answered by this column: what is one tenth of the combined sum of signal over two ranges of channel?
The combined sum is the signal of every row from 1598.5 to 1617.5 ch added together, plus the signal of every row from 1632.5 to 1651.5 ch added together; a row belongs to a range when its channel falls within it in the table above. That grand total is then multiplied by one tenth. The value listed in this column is 32.7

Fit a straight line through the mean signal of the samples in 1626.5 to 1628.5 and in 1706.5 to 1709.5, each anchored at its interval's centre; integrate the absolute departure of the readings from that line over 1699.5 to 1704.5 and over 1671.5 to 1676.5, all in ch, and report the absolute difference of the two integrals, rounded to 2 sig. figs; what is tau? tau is 1.2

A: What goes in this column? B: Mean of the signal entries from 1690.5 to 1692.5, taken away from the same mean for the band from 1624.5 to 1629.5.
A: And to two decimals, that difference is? 0.34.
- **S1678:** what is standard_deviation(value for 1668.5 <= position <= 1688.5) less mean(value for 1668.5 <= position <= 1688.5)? -8.1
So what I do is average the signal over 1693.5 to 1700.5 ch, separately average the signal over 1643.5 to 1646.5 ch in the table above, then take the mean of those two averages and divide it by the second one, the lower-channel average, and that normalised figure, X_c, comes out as 1.00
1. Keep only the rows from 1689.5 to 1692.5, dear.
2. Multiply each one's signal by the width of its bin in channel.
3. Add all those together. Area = 25.4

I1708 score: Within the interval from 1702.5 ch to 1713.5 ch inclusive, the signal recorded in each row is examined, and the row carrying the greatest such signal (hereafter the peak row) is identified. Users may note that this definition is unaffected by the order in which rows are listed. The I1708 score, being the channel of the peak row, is 1704.0 ch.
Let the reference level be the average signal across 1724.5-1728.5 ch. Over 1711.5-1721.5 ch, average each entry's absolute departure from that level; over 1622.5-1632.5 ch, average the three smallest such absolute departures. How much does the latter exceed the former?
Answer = -0.17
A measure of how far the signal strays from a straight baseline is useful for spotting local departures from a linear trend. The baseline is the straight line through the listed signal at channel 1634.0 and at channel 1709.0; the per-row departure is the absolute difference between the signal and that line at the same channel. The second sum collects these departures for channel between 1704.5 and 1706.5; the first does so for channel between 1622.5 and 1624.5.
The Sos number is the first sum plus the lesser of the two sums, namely 2.2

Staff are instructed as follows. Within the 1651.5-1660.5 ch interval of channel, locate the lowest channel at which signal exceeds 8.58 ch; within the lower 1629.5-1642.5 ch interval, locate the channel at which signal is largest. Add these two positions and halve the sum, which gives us 1651.0 ch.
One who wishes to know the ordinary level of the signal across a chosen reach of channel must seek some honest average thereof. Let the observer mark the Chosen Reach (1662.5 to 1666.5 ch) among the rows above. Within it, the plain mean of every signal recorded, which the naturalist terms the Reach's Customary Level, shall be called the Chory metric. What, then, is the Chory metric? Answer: 9.5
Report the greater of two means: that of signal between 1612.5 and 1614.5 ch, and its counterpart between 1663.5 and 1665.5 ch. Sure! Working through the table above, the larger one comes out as 9.5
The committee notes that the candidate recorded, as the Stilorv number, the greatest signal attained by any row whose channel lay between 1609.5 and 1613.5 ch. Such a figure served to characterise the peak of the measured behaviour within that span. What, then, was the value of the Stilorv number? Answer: 9.617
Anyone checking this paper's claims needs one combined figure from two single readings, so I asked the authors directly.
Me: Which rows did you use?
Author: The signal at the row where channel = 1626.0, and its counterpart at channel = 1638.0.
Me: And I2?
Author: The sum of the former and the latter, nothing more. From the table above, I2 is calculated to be 17.44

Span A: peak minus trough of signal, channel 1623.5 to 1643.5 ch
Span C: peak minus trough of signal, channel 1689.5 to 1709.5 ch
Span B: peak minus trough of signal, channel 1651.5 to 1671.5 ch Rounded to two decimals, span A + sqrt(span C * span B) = 2.96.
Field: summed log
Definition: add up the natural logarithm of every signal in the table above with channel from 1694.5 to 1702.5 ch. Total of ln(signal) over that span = 17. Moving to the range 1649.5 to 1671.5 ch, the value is 48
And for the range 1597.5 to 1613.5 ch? 34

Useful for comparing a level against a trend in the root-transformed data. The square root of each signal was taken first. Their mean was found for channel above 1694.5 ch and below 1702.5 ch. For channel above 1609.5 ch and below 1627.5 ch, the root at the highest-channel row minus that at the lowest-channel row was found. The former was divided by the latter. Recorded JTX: 29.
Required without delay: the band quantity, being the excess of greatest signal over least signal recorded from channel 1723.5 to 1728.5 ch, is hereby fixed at 0.95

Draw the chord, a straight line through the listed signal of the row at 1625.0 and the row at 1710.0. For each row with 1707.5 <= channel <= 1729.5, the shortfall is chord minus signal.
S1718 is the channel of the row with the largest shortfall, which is 1715.0 ch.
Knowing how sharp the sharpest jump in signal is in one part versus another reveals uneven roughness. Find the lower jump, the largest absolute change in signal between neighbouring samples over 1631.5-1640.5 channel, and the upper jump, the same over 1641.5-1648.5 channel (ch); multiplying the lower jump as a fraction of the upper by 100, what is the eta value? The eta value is 64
